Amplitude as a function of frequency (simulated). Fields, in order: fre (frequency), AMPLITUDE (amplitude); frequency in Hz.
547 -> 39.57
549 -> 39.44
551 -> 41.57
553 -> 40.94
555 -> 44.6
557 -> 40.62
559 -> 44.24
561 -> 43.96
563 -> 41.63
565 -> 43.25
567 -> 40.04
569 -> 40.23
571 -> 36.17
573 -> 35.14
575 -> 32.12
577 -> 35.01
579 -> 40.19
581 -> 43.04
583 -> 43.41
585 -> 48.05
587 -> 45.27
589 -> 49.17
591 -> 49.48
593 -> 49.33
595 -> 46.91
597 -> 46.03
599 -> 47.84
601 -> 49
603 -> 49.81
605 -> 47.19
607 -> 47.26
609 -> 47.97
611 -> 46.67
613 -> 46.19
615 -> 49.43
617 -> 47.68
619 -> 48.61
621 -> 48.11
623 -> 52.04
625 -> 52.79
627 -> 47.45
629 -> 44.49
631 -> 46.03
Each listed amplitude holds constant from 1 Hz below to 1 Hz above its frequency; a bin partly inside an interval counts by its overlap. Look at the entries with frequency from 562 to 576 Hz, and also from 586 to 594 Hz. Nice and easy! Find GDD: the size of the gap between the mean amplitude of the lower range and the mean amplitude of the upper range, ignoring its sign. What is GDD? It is 10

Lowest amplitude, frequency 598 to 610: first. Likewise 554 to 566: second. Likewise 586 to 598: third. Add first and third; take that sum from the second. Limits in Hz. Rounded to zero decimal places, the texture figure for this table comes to -52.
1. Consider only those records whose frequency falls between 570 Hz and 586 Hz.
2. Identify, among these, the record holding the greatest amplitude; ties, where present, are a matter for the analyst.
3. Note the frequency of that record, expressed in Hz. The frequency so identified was 585 Hz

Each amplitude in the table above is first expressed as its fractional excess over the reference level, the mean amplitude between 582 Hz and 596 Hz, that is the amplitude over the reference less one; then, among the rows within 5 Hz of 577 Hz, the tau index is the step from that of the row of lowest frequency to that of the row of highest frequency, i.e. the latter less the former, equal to 0.17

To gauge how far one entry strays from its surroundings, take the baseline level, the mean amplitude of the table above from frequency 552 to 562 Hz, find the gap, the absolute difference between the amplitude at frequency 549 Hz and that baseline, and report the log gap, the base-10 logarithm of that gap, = 0.54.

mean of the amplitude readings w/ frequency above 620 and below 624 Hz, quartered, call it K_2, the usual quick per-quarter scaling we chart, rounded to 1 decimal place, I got 12.5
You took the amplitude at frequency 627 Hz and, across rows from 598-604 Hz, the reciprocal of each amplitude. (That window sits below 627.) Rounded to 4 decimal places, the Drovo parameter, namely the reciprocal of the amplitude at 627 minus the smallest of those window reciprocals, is 0.0010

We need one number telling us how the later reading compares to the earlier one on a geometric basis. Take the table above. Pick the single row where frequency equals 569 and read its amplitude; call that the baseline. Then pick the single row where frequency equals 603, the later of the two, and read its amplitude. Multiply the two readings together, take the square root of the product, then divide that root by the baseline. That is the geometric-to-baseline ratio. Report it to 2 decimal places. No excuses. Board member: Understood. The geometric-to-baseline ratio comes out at 1.11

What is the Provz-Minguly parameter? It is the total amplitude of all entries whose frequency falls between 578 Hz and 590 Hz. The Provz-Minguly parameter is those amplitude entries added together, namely 269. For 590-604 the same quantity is 338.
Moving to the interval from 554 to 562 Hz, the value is 173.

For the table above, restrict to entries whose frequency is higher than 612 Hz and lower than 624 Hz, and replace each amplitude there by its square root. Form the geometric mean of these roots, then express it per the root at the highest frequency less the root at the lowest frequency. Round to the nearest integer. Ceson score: 17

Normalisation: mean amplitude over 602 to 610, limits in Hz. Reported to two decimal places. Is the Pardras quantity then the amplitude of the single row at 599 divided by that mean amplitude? 1.00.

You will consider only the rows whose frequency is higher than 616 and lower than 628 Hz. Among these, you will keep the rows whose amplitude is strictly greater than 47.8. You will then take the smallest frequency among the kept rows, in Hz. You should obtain 619 Hz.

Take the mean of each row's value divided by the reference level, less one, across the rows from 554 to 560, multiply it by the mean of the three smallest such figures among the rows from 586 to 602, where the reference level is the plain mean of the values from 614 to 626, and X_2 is 0.010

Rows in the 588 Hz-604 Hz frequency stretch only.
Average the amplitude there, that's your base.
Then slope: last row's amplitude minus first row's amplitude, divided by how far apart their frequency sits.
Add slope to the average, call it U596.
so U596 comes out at 48.5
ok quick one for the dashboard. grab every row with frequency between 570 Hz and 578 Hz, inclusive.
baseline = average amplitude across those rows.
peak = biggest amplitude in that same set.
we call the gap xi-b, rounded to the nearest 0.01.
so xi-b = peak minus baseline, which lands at 1.56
